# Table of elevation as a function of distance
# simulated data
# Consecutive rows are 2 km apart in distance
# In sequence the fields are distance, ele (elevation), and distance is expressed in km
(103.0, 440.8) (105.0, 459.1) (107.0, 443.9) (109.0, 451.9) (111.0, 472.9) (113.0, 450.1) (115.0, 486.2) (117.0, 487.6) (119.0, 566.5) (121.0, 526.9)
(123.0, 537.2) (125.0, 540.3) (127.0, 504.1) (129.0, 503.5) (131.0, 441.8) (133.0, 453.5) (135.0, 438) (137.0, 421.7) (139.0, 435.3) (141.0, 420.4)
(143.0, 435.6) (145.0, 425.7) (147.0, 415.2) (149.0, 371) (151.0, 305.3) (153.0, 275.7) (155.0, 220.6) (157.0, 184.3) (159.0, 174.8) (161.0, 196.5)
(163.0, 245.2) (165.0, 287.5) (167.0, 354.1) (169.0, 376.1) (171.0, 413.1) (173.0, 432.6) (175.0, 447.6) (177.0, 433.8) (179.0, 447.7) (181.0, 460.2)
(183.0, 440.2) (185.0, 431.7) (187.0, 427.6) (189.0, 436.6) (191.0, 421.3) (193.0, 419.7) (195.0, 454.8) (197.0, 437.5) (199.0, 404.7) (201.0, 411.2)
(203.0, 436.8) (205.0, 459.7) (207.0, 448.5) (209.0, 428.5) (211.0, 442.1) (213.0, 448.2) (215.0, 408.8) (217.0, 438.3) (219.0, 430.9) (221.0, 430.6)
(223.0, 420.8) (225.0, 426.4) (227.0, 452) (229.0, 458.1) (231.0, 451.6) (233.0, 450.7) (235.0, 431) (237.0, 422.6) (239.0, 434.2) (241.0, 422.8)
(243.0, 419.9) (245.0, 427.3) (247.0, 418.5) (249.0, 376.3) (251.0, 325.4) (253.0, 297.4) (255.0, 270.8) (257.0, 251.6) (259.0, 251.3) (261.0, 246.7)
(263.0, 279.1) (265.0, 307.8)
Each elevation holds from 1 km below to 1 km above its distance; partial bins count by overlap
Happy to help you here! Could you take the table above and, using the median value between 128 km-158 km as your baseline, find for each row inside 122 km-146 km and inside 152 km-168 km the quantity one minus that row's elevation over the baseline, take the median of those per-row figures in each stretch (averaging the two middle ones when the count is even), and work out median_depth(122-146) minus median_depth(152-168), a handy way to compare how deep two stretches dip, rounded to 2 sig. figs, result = -0.49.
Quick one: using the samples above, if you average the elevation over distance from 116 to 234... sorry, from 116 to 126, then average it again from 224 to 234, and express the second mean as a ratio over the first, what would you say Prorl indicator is 0.84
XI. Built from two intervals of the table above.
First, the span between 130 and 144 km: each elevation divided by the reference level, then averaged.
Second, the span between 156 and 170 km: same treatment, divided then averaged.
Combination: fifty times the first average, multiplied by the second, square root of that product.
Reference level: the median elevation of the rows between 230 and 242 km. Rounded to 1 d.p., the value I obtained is 5.5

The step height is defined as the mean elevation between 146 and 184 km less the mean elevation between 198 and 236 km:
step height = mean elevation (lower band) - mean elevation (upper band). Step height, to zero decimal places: -95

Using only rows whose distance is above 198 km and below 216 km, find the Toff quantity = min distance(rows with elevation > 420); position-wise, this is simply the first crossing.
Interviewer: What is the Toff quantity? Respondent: 203.0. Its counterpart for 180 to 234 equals 181.0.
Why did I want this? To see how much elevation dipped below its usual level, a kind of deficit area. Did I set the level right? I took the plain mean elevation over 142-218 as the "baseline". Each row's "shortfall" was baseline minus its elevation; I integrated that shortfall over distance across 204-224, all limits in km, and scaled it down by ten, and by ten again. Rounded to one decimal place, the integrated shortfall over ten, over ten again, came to -9.8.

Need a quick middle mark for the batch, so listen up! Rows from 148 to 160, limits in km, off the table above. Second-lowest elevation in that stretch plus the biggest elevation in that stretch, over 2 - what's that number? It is 278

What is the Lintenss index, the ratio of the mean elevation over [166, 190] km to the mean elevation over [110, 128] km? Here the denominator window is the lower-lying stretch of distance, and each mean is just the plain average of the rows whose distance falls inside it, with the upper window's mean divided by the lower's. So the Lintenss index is 0.84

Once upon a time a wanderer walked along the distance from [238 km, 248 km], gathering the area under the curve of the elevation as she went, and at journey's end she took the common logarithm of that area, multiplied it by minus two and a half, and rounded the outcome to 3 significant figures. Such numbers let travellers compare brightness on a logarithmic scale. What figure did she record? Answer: -9.07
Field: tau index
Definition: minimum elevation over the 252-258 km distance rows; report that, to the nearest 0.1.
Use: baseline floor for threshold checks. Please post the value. 251.6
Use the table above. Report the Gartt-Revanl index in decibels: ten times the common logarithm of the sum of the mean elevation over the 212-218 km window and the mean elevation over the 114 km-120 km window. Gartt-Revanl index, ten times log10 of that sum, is 29.8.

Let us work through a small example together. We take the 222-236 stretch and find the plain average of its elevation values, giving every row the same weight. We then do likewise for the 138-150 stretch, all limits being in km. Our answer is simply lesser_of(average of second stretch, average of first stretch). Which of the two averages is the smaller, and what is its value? 417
